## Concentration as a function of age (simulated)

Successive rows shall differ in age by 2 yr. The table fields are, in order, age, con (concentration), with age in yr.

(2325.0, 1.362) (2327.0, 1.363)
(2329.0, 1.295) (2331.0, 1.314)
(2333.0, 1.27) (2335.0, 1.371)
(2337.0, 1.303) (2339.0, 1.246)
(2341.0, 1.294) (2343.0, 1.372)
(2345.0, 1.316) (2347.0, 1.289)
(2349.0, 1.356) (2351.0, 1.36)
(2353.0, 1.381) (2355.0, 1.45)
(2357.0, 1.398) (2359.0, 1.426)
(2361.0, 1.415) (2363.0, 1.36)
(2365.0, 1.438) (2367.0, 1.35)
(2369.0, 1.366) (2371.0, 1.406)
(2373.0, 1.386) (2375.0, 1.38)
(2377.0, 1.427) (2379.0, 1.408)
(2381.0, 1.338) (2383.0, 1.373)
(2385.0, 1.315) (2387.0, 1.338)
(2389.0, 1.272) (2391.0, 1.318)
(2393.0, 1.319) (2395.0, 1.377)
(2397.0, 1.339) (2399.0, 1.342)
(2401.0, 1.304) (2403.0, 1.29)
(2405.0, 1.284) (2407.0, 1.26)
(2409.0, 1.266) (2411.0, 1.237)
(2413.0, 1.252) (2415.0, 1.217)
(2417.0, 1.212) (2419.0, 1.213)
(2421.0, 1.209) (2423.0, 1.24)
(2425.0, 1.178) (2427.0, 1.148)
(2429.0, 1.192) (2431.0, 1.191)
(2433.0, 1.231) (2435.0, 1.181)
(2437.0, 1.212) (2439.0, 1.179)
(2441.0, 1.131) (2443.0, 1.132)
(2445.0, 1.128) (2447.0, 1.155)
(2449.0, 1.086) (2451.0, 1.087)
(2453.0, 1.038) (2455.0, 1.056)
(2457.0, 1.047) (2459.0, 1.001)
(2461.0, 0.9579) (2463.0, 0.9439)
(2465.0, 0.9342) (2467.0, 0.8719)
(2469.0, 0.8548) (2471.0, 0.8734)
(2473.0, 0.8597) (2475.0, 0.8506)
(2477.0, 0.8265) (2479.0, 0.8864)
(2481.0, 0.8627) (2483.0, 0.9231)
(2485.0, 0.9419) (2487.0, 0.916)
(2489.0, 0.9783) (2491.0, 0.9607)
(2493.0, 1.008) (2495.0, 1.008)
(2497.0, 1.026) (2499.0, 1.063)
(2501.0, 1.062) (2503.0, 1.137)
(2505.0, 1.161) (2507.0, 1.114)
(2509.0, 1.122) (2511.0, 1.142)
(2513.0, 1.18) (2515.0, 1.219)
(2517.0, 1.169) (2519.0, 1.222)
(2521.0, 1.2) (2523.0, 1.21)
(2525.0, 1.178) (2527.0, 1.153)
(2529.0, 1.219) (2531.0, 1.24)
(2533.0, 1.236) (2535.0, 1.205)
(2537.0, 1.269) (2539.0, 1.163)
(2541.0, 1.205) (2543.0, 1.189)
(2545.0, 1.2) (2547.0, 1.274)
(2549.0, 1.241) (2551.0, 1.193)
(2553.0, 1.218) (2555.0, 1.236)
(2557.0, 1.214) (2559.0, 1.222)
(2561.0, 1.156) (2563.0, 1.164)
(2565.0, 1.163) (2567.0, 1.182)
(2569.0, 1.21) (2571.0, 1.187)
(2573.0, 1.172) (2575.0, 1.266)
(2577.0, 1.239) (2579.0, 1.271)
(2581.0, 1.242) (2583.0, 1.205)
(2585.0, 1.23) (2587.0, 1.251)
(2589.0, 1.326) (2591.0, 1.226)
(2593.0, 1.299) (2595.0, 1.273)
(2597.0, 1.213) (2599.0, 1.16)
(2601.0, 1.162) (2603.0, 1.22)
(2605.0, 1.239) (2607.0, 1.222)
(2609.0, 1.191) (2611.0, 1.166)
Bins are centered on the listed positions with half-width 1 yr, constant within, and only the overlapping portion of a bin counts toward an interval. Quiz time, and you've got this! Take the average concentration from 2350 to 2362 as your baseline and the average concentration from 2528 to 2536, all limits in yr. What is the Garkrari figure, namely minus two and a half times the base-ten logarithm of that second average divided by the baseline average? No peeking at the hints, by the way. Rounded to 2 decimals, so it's 0.15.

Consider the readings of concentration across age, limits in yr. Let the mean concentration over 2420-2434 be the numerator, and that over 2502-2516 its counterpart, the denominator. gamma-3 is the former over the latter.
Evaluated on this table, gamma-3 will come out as 1.04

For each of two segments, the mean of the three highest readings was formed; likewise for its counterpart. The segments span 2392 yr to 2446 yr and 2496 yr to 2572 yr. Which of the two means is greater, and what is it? 1.35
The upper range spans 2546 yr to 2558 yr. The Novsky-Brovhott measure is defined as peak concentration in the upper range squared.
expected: 1.62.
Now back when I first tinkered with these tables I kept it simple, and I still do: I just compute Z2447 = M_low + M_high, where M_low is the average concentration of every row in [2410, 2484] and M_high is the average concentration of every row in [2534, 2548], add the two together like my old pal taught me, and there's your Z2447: 2.29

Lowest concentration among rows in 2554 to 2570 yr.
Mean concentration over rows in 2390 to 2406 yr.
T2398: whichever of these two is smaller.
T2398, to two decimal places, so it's 1.16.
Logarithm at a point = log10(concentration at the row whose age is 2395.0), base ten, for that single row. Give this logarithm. 0.14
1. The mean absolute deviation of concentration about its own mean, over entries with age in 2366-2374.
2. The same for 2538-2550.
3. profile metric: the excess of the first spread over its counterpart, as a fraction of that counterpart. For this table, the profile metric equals -0.4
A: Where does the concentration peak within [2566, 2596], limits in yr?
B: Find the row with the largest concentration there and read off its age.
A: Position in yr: 2589.0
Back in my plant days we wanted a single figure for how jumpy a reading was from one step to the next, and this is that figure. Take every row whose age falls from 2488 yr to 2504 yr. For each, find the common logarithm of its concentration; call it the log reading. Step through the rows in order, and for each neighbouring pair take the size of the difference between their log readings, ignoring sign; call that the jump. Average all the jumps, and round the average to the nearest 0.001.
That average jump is 0.012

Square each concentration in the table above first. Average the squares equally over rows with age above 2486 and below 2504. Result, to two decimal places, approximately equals 1.04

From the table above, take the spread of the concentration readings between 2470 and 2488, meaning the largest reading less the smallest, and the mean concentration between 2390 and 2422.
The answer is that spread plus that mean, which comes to 1.39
